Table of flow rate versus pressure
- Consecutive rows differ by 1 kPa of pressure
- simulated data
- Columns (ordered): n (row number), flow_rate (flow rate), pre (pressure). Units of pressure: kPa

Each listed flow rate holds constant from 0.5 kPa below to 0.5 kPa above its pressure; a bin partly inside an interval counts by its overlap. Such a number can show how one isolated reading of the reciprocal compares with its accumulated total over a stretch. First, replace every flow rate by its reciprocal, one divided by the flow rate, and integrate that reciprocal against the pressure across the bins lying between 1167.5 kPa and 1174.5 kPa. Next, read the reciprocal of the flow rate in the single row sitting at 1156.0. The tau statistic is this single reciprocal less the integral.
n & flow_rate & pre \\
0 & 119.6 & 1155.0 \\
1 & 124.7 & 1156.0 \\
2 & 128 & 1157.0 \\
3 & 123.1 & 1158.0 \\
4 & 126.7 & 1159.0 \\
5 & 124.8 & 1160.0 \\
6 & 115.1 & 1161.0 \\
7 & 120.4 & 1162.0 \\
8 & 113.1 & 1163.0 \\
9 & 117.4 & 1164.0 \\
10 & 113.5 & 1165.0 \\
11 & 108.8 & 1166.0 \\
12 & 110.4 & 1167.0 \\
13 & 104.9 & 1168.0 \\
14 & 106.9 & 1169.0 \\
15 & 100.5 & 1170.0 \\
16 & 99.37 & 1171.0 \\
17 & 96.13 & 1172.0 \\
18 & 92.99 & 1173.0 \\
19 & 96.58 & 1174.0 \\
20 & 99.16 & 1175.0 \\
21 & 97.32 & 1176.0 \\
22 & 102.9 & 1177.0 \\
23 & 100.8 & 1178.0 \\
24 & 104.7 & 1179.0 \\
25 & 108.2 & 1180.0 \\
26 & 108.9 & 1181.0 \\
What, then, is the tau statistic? -0.0624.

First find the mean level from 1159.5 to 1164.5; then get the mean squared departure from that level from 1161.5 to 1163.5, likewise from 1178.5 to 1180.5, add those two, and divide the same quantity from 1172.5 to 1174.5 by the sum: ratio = 3.5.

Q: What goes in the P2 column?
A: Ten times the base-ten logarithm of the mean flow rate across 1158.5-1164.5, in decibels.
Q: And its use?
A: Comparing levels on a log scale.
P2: 20.8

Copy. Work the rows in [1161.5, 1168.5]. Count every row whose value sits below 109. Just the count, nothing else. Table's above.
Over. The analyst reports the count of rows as 2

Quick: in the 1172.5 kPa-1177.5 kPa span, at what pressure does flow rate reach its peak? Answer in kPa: 1177.0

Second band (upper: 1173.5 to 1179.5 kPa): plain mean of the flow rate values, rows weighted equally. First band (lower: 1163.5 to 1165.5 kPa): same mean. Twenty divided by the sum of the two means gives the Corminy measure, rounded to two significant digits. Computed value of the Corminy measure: 0.093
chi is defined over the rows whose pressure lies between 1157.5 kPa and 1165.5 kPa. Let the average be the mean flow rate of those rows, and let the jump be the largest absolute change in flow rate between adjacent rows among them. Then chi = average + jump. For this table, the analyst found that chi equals 129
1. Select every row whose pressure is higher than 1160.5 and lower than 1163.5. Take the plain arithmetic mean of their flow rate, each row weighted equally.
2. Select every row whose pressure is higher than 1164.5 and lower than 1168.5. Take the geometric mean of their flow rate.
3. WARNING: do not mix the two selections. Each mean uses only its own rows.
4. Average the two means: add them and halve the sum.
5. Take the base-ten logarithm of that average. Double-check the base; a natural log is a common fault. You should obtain 2.052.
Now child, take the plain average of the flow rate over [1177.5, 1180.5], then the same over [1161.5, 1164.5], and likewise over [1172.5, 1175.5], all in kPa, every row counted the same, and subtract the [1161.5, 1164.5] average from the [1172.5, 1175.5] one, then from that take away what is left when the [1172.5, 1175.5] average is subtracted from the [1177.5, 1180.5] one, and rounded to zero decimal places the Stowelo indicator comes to -29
